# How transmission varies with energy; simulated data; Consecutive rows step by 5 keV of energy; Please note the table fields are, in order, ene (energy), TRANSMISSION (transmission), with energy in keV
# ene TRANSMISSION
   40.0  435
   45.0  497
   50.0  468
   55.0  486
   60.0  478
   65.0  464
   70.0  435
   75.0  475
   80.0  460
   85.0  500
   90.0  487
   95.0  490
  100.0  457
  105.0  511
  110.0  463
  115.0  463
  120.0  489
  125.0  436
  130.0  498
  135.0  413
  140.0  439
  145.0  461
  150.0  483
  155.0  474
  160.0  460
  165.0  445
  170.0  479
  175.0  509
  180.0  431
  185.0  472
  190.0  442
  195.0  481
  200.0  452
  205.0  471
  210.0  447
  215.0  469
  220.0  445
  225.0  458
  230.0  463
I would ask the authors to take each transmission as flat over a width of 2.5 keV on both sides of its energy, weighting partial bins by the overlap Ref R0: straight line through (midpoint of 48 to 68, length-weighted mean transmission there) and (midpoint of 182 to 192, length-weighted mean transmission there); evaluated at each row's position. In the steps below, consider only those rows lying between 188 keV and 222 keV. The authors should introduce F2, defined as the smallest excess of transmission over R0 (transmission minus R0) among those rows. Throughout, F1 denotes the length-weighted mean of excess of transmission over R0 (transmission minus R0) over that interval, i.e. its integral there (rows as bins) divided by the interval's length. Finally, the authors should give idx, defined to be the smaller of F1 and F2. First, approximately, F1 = 4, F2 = -14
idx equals -14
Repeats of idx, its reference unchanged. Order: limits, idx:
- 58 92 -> -37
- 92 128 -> -28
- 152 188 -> -26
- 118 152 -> -50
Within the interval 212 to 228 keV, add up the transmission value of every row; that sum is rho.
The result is 1372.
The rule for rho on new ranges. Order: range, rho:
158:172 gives 1384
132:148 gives 1313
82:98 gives 1477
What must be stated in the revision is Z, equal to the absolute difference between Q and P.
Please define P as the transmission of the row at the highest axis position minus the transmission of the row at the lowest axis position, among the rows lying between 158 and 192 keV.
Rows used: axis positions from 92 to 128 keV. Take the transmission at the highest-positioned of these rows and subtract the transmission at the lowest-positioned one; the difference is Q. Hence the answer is 36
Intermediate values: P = -18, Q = -54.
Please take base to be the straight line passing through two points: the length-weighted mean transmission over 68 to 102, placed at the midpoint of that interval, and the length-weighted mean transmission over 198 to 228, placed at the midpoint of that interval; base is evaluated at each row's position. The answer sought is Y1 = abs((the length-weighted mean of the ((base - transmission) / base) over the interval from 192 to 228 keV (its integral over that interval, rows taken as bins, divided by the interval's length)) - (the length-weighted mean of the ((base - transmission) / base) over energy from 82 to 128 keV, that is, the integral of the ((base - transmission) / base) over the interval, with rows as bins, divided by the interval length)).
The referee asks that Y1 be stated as 0.0091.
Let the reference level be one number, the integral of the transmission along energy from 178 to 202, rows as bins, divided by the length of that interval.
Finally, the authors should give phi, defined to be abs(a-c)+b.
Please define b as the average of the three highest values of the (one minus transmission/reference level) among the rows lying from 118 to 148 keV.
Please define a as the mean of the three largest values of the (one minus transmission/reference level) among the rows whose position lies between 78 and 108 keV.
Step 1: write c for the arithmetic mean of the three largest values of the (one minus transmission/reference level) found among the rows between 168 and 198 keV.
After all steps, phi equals 0.10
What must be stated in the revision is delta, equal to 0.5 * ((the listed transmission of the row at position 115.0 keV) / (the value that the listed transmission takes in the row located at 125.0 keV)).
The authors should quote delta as 0.531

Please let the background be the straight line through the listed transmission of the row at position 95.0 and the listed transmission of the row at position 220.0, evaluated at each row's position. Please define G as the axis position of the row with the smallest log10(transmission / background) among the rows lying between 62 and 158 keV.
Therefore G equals 135.0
